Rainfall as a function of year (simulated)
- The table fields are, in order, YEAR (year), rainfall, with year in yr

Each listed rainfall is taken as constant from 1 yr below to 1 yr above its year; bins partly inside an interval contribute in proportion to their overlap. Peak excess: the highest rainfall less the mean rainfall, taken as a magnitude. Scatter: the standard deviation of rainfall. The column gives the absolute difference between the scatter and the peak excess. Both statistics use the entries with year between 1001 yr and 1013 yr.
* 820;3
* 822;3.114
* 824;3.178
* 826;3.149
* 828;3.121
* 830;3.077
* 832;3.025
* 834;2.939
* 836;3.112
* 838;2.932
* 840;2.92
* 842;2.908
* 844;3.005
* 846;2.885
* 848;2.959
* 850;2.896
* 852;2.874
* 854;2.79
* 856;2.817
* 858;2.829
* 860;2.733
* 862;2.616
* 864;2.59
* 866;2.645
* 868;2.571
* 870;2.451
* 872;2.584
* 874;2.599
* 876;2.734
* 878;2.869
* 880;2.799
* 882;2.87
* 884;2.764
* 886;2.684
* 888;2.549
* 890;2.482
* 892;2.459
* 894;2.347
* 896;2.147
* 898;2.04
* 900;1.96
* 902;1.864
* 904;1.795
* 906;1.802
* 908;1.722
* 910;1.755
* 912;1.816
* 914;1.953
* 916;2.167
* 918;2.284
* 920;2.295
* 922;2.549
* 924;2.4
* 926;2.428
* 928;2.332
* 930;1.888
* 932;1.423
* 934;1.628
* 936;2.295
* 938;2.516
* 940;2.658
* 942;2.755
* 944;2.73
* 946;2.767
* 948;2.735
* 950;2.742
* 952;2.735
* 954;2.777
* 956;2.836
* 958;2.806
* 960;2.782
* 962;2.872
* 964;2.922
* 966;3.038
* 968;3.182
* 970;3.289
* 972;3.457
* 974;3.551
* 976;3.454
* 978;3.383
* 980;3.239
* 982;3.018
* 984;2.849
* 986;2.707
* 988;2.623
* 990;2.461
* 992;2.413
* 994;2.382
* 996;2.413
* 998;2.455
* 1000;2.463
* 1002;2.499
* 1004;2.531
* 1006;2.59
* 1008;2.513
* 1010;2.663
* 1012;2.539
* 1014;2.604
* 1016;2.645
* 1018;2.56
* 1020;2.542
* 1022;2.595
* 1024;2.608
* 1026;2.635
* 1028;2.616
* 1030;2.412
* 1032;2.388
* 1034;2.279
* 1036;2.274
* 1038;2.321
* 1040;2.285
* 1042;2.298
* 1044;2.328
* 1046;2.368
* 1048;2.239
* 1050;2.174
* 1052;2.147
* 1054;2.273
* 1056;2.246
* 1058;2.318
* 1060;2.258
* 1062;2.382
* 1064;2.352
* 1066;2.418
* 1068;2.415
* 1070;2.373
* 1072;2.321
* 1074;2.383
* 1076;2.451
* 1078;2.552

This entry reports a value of 0.05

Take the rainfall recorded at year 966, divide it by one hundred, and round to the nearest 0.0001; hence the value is 0.0304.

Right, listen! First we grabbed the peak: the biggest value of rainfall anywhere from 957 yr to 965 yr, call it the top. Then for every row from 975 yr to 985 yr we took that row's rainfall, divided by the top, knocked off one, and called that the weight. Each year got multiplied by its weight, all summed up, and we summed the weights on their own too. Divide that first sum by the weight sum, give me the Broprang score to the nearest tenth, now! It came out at 977.6 yr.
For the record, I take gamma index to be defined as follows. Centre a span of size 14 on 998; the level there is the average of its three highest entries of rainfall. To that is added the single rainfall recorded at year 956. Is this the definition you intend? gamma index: 5.3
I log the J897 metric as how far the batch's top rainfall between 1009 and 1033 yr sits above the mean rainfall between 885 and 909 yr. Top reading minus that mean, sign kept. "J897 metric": 0.5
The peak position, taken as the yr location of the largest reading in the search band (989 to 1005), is 1004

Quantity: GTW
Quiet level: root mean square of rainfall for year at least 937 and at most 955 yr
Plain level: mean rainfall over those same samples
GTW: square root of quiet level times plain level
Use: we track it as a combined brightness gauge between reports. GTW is 2.71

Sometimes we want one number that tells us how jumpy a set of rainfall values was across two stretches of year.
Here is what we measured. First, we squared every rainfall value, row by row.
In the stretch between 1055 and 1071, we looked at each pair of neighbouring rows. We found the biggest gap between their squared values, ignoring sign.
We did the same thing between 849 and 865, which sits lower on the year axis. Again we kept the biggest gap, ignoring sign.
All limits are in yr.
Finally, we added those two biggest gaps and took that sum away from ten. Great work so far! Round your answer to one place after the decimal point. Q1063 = 8.8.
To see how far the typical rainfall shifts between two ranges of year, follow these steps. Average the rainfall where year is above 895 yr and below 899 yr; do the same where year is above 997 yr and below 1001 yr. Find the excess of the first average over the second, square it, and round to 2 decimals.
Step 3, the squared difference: 0.13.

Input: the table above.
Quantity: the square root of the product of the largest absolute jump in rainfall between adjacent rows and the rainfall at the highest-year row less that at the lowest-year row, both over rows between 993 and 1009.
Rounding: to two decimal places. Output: 0.10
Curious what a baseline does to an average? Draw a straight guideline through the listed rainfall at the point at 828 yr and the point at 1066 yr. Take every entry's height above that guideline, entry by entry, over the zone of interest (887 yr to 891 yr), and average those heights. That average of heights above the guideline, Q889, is -0.4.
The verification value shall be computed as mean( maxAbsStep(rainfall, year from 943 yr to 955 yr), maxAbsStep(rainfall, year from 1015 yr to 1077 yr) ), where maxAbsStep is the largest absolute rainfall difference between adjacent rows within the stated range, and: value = 0.12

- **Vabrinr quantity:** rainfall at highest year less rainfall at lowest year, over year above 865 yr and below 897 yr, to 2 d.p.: -0.50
